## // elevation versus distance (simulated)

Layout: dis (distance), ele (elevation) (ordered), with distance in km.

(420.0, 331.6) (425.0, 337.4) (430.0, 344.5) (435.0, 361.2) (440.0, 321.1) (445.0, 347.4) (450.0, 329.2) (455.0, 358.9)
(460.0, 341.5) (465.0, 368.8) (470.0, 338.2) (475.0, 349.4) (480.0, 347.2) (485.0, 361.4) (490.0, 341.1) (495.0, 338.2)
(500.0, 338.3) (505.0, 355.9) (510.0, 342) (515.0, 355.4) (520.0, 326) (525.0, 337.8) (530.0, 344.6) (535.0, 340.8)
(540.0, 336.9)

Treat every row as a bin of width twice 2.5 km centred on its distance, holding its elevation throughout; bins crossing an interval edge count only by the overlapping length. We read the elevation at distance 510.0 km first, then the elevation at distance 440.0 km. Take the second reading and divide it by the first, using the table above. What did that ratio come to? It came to 0.939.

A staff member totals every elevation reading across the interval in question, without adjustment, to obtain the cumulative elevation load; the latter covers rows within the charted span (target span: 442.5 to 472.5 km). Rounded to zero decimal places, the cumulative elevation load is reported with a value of 2084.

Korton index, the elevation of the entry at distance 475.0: 349.4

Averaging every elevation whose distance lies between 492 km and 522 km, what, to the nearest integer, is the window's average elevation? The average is 343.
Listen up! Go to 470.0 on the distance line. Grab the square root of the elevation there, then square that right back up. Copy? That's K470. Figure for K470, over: 338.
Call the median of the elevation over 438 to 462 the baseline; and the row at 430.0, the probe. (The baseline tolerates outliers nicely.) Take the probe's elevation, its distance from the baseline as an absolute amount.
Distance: 3.0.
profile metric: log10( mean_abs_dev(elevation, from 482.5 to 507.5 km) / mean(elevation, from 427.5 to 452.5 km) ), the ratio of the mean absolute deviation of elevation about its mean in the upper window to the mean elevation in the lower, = -1.56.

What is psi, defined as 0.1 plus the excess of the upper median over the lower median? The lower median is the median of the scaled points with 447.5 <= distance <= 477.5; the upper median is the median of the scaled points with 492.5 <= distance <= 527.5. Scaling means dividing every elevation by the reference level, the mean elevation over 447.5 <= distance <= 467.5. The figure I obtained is 0.080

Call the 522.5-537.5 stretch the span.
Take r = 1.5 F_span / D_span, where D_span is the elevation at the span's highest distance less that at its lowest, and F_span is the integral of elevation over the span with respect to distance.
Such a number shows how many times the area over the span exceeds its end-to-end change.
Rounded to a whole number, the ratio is 2558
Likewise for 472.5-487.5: 661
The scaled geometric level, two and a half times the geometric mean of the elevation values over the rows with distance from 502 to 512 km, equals 872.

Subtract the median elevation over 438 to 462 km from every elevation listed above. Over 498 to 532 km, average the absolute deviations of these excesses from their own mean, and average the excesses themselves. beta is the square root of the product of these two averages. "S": 3.3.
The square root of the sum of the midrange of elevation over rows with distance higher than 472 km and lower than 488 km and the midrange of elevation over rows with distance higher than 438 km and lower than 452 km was 26.2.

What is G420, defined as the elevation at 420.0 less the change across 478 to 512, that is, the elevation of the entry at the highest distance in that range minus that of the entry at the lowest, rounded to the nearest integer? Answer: 337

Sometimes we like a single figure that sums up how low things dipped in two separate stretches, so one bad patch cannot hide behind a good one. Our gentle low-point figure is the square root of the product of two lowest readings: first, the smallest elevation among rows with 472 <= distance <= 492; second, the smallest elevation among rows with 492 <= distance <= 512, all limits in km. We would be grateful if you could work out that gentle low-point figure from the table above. 340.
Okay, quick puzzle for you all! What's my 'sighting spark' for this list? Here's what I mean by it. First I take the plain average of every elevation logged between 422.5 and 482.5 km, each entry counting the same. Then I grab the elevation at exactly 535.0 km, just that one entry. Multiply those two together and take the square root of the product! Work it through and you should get 343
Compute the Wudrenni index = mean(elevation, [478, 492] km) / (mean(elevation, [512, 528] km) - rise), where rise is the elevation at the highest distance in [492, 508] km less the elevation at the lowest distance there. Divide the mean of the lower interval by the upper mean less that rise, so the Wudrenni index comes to 1.09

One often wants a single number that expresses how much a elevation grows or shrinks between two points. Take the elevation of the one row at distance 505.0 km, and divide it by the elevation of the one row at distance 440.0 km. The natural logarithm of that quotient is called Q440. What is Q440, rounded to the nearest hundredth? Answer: 0.10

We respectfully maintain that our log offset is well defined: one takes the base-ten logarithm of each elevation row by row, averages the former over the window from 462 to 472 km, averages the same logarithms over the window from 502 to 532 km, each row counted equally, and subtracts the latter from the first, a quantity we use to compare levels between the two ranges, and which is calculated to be 0.012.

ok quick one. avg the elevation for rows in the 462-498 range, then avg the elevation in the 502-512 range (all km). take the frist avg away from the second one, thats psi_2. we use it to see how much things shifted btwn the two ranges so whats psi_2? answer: -0.2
